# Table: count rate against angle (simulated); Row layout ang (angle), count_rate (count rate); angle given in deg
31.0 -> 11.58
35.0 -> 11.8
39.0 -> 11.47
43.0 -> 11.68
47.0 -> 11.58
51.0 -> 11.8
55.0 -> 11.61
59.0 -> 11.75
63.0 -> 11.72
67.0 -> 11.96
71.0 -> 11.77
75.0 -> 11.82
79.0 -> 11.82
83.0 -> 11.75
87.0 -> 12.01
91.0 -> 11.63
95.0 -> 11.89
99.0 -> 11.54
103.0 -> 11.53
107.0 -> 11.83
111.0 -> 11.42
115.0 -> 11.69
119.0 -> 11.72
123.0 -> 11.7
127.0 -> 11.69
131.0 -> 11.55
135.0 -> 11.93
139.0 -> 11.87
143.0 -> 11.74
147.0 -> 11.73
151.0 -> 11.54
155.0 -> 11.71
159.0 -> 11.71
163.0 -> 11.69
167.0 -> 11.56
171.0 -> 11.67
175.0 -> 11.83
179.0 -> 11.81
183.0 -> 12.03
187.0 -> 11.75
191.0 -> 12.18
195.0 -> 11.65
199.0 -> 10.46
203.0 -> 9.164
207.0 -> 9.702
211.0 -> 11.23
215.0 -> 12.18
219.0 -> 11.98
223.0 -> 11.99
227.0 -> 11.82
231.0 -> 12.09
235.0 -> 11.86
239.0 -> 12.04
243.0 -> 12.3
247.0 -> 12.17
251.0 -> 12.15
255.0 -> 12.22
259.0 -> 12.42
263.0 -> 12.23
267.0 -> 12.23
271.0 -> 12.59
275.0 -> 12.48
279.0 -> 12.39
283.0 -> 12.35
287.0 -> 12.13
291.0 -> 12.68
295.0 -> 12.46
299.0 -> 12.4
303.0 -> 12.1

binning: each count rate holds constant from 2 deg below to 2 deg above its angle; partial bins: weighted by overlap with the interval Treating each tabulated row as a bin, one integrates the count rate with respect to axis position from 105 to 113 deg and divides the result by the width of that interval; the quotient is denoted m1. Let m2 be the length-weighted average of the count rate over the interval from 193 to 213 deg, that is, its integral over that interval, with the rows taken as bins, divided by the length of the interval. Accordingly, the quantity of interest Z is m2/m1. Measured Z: 0.90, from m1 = 11.6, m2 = 10.4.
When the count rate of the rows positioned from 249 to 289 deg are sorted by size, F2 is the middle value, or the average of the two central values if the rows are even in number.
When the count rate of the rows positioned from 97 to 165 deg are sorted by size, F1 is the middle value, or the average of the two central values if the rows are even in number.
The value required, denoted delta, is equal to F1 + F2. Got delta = 24.0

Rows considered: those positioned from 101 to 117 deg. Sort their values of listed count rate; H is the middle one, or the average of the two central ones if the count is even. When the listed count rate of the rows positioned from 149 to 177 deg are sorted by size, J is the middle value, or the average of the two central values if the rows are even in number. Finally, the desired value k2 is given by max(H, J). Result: 11.7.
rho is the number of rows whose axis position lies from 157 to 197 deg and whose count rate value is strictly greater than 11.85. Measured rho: 2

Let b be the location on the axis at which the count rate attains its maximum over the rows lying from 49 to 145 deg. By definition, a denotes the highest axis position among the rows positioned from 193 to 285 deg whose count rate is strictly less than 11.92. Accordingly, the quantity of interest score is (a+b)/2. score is 161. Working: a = 235.0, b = 87.0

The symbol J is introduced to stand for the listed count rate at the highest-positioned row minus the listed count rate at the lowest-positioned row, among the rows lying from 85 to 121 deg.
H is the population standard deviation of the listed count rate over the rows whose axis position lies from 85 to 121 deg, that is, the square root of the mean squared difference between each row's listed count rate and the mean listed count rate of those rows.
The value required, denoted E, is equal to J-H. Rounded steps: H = 0.18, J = -0.3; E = -0.5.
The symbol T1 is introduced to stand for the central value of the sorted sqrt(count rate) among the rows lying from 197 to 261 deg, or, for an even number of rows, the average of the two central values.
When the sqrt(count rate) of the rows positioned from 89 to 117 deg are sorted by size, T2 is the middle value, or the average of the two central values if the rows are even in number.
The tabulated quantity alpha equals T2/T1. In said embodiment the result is 0.98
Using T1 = 3.47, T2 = 3.410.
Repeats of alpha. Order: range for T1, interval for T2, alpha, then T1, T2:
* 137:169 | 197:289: 1.02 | 3.42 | 3.486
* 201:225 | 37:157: 1.01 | 3.41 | 3.423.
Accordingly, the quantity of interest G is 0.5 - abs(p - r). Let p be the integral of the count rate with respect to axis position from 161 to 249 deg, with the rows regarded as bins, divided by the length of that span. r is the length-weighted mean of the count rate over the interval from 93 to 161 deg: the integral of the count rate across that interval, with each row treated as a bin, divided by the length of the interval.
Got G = 0.4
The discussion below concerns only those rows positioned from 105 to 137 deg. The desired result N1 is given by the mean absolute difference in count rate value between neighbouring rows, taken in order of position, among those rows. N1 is 0.18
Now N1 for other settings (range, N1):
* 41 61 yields 0.16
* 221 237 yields 0.22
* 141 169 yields 0.09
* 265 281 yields 0.19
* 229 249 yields 0.20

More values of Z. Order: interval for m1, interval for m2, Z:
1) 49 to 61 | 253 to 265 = 1.05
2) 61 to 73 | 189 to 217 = 0.93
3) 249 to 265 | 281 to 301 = 1.01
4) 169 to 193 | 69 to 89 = 1.00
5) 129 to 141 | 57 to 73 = 1.00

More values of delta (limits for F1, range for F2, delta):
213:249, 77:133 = 23.7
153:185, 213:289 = 23.9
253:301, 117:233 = 24.1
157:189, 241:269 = 24.0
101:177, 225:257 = 23.8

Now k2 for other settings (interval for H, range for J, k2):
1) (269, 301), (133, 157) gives 12.4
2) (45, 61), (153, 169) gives 11.7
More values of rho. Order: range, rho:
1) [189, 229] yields 4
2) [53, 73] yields 1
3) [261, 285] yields 6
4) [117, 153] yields 2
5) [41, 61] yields 0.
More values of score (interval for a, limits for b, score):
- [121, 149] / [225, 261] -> 203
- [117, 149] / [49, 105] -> 117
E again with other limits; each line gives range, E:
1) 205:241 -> 1.6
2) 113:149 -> -0.1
